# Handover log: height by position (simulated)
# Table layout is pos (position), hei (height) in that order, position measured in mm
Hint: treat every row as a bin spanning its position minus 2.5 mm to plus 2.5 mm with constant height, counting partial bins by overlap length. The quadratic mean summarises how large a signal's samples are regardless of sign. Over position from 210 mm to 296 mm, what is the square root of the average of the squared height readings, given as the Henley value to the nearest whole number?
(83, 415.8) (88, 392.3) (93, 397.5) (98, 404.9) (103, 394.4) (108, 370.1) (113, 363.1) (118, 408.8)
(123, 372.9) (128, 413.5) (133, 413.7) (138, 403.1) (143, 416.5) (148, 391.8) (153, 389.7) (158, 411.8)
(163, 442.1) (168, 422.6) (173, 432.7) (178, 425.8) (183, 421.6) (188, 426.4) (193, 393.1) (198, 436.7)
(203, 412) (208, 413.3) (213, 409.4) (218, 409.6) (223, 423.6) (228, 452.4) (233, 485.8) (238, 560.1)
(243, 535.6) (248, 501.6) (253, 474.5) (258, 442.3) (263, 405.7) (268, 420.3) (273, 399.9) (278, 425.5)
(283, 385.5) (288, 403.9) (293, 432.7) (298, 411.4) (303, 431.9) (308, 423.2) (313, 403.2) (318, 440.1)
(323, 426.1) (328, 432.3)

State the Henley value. 448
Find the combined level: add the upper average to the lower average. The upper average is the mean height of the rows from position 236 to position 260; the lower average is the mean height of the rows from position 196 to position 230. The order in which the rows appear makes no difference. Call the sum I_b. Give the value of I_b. 925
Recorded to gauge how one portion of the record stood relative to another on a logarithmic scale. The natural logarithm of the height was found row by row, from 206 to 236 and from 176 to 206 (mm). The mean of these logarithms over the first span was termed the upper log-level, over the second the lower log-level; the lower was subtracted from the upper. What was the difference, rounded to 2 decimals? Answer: 0.03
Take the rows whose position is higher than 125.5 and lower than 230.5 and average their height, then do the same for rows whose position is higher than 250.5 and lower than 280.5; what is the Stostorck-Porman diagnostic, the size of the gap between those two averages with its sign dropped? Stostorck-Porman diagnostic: 11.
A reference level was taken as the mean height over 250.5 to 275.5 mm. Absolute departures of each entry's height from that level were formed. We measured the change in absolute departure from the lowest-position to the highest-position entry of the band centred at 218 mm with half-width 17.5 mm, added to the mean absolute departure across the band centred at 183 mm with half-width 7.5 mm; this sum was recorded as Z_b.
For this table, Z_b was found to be 45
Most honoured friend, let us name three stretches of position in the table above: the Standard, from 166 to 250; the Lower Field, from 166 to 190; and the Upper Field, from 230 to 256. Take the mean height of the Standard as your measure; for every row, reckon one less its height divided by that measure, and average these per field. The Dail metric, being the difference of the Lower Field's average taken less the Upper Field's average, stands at 0.19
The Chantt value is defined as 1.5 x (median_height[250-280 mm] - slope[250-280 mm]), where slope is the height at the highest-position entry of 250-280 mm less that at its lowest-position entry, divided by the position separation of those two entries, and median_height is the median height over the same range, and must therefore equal 637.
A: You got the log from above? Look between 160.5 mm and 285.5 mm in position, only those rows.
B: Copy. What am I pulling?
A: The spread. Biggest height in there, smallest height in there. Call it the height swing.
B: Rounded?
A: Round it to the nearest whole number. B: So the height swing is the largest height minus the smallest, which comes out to 175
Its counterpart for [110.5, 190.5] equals 79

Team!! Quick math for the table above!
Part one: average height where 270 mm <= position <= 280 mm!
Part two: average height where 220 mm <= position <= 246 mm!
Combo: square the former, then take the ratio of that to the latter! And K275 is 347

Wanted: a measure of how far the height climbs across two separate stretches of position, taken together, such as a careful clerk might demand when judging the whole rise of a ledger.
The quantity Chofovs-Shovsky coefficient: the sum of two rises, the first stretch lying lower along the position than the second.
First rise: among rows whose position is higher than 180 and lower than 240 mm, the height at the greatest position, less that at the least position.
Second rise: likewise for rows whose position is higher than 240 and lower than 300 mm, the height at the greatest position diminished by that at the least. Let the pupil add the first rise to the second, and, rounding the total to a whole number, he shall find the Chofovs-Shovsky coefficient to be 14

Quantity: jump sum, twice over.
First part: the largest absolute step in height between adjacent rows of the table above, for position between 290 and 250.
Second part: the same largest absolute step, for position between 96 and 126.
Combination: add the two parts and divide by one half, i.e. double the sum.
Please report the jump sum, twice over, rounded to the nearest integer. 171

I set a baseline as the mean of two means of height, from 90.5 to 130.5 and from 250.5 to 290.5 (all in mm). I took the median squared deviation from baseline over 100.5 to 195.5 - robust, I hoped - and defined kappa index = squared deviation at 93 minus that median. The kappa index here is -181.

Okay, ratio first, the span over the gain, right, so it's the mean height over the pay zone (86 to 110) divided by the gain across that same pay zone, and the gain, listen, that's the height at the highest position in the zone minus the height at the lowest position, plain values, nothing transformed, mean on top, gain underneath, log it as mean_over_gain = -18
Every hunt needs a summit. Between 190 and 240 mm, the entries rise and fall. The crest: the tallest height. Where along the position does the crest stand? 238 mm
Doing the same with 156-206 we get 163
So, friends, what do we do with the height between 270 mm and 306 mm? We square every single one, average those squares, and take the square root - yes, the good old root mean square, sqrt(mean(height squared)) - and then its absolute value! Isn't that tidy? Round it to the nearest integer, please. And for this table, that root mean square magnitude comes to 413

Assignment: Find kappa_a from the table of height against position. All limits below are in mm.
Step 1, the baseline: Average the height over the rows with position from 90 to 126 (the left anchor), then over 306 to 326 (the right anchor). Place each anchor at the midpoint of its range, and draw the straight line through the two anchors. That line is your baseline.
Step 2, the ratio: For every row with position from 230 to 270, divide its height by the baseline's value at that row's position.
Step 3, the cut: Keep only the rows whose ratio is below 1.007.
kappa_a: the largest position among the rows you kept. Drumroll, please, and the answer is 263 mm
